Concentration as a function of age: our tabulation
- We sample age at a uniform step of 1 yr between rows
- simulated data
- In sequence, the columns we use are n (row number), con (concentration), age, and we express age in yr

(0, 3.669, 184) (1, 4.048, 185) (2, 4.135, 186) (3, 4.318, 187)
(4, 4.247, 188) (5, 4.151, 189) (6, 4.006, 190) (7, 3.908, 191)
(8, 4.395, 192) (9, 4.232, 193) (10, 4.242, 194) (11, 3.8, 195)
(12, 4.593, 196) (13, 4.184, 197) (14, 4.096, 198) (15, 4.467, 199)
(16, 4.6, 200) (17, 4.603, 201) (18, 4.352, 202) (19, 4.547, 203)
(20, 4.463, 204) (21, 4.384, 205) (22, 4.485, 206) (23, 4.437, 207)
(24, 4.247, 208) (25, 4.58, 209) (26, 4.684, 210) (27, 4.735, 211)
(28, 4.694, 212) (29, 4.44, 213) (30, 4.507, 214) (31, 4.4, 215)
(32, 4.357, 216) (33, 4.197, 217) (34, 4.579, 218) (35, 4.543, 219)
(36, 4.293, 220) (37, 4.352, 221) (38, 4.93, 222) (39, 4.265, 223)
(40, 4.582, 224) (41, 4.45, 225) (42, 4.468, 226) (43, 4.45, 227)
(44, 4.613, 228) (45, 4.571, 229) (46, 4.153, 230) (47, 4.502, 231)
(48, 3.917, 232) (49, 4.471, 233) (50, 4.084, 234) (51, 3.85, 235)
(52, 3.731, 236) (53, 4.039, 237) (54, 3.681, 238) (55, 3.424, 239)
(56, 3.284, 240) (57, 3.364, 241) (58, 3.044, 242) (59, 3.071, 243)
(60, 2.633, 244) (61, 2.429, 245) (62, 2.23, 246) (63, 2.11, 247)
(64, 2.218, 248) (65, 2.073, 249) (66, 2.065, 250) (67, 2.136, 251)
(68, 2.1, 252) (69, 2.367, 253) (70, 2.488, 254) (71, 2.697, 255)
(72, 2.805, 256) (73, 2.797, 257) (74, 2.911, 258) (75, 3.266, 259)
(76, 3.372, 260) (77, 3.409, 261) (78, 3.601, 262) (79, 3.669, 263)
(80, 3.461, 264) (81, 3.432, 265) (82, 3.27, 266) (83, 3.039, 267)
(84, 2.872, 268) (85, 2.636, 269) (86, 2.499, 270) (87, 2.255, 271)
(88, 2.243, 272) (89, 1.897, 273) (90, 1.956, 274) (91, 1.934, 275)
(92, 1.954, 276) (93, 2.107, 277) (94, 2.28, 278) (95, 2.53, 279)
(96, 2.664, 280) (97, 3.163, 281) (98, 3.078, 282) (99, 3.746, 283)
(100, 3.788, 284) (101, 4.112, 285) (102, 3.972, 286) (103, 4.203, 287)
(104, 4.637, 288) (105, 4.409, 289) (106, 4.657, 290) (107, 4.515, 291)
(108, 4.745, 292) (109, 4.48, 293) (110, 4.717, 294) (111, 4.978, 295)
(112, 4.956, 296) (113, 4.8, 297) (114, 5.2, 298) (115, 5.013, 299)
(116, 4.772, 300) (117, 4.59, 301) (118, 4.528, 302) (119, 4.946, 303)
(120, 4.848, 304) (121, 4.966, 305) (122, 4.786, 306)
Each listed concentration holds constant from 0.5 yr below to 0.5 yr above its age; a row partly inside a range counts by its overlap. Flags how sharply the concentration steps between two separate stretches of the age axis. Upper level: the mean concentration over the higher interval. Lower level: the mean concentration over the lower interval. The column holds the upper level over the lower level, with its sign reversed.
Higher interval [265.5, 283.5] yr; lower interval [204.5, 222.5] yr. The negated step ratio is -0.57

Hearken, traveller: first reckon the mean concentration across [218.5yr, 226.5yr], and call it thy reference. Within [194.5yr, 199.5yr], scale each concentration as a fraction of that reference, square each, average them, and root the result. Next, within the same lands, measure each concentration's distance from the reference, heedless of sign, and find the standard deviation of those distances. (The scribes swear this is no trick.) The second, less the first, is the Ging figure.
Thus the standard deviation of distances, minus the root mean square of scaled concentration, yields -0.7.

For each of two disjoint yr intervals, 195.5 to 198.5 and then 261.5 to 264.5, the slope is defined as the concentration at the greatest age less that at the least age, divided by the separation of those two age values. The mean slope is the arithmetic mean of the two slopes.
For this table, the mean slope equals -0.16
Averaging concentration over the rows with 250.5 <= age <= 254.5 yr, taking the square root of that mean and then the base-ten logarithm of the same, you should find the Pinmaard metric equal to 0.178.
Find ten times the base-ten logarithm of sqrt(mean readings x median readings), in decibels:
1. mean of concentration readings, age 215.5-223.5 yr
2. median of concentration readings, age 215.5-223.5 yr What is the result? 6.431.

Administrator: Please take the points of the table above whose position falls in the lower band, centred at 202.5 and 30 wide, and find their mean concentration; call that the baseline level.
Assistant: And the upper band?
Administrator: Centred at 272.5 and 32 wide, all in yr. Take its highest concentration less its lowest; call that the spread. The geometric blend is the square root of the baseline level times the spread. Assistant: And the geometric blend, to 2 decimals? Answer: 3.46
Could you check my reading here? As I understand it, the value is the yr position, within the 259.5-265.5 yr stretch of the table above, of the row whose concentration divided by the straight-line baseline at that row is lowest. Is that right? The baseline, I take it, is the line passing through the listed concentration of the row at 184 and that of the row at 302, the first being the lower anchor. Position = 260 yr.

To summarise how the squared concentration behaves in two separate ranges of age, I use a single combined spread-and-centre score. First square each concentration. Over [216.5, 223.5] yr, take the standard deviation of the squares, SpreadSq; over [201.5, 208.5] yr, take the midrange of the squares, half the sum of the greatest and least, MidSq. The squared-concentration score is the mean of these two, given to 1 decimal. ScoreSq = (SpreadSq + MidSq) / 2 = 10.8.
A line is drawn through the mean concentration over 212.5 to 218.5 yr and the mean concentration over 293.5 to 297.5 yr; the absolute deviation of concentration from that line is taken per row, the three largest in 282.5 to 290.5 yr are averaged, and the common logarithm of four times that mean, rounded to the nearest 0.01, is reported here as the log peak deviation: 0.59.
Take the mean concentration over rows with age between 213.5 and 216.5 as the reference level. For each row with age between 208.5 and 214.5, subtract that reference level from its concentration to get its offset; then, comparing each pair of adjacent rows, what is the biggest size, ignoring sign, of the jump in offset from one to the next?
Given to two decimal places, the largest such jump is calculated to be 0.25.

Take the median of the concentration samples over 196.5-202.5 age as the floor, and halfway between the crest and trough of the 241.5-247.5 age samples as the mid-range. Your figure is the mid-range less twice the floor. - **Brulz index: -6.2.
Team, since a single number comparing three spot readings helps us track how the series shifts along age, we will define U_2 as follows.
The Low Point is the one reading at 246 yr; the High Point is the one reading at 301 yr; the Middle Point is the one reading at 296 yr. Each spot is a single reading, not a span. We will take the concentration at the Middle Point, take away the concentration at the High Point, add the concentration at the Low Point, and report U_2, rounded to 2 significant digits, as 2.6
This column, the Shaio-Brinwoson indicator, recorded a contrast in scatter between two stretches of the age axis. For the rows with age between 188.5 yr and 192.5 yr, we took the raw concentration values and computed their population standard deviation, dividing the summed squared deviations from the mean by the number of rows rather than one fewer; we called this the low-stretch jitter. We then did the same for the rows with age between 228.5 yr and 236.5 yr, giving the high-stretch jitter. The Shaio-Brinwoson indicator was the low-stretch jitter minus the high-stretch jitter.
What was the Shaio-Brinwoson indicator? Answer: -0.12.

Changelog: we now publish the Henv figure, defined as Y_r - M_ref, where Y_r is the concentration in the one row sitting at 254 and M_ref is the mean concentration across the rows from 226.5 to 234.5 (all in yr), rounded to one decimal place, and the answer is -1.9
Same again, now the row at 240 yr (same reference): -1.1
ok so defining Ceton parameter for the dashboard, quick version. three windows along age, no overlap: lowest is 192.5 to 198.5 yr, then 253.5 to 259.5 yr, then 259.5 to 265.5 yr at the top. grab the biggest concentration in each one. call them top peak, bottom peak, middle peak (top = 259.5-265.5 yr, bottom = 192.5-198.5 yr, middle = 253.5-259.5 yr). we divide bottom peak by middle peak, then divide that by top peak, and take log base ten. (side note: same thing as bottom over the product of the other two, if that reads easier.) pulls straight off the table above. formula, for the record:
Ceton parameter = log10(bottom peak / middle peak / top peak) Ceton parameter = -0.42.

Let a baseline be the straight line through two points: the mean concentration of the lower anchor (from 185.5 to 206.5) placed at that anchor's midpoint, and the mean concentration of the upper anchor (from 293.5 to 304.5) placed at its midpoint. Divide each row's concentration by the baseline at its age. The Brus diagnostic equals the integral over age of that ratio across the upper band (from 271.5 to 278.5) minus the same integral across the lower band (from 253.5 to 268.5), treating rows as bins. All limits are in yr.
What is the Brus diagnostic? -7.1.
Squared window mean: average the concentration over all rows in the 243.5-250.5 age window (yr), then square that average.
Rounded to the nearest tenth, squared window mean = 5.1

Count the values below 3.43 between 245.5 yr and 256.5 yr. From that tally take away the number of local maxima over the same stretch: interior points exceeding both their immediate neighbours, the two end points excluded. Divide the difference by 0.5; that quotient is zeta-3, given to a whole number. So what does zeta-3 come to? 18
